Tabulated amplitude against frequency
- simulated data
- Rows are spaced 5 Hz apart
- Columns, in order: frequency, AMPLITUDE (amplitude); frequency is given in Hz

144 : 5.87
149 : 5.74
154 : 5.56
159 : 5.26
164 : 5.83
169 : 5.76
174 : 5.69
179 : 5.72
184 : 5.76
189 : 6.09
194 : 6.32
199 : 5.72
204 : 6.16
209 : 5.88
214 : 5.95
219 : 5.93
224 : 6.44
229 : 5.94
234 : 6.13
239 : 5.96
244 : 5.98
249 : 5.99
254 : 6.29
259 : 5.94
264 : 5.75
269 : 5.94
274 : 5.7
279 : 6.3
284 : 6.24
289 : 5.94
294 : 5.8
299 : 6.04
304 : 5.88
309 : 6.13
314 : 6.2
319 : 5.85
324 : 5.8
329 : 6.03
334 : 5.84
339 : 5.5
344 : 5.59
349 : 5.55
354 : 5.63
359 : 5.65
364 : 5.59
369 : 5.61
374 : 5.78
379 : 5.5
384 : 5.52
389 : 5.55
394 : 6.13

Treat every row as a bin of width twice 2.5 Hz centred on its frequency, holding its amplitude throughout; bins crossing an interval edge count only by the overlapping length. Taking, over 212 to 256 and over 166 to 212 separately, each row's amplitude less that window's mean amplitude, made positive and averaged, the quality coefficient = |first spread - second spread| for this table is 0.05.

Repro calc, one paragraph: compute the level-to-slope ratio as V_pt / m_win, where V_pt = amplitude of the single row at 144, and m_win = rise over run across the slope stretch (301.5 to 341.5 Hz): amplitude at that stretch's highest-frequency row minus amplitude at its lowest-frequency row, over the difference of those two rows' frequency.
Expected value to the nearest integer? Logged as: -541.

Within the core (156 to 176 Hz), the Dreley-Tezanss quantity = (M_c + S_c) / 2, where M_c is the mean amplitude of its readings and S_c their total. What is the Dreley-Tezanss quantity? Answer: 14.1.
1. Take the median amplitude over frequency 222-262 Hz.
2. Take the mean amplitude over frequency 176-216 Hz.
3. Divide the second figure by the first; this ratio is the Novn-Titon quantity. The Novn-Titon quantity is 0.99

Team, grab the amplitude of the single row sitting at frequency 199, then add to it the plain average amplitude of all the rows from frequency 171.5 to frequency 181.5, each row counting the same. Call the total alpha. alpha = 11.4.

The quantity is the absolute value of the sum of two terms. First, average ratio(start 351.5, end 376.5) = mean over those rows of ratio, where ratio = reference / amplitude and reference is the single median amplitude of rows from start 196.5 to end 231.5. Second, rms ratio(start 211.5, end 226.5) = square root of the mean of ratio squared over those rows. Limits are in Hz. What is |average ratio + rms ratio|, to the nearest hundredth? 2.03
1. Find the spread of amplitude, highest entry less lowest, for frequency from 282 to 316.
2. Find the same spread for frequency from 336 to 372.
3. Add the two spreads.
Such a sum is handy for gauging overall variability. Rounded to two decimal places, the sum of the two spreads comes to 0.59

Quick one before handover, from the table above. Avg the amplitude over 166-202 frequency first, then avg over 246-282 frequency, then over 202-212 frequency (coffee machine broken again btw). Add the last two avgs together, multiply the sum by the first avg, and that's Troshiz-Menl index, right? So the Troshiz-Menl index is 70.4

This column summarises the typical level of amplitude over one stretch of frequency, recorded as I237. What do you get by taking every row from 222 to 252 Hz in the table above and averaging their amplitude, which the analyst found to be 6.07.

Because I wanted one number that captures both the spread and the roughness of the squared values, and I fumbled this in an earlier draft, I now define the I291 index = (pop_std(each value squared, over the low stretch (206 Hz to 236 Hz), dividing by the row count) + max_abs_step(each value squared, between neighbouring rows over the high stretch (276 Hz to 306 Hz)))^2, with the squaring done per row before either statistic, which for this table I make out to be 36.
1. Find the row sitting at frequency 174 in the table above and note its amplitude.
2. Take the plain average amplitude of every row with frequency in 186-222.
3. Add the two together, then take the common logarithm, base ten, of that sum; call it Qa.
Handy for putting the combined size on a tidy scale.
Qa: 1.068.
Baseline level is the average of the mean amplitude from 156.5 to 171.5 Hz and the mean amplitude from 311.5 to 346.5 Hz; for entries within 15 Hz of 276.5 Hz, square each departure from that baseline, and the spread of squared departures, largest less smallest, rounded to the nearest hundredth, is 0.33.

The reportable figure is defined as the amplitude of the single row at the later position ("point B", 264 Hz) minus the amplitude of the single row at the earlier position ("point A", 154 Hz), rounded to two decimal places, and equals 0.19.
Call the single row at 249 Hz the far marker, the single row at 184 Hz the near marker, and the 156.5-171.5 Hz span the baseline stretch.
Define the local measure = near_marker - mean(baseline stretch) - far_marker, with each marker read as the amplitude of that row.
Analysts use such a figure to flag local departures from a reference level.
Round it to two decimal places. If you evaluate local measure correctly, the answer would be -5.85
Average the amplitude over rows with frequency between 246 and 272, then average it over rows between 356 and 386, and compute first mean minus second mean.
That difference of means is 0.37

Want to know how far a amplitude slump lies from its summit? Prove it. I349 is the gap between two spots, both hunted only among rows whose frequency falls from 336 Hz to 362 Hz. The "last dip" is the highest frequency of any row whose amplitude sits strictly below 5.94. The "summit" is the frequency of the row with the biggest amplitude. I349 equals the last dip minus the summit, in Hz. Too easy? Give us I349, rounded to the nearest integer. 0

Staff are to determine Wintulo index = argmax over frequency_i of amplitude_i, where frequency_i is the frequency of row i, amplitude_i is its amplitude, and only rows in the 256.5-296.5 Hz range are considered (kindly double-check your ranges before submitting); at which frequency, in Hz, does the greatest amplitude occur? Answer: 279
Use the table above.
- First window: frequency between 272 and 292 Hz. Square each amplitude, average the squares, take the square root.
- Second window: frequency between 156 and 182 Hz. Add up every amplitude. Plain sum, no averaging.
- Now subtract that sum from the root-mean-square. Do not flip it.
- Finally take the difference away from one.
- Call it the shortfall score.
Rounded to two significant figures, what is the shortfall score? 23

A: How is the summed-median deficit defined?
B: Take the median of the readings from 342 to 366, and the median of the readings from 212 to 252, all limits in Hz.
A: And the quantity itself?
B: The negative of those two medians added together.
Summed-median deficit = -11.6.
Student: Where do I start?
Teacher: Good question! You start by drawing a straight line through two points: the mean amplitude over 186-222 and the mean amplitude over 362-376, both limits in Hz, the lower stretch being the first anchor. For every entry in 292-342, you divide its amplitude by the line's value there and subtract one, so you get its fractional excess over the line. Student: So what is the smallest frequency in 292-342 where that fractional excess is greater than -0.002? 299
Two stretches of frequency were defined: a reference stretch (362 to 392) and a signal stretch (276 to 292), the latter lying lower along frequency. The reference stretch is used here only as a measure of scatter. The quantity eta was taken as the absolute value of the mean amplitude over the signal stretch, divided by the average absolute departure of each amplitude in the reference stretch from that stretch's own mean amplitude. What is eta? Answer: 89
